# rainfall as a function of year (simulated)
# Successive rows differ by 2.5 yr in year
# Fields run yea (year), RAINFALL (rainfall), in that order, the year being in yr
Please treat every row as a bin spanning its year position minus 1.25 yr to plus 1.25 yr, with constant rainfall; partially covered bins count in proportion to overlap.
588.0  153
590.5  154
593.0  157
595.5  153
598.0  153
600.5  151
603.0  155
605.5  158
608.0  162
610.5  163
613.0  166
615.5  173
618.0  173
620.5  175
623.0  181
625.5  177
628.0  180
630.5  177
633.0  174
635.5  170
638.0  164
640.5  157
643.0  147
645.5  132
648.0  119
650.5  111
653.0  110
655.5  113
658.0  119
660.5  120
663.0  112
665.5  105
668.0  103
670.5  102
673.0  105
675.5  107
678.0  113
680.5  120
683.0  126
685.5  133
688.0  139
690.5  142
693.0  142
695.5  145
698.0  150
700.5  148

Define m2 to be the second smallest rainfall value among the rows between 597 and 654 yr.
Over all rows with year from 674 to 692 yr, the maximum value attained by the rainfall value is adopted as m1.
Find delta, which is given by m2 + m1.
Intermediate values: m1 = 142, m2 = 111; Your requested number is 253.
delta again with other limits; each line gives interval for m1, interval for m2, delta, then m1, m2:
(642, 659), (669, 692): 252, 147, 105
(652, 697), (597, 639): 298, 145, 153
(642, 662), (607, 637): 310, 147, 163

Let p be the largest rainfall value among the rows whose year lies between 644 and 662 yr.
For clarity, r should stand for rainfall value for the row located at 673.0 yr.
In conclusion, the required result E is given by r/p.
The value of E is 0.80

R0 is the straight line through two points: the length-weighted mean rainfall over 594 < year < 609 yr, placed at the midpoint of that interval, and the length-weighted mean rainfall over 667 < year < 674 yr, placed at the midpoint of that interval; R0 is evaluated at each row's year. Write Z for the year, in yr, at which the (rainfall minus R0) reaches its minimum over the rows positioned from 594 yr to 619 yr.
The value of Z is 595.5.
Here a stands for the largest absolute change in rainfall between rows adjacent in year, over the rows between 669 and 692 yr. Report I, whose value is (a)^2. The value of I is 49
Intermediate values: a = 7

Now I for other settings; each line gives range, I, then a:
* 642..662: 225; 15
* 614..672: 225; 15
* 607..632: 49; 7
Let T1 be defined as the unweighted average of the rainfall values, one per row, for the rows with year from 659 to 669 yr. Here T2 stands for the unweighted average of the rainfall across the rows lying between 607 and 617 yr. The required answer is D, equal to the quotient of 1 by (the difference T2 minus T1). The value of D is 0.02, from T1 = 110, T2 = 166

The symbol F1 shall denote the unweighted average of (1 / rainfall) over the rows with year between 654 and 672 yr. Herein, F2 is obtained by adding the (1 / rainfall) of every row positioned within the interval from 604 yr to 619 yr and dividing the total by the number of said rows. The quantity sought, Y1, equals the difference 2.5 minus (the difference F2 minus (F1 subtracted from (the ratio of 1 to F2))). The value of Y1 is 168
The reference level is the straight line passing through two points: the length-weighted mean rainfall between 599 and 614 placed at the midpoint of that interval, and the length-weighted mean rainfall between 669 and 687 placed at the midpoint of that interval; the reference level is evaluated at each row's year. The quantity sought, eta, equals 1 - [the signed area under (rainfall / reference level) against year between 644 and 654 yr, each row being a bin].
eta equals -7.9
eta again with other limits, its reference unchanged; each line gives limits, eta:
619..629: -11.0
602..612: -9.1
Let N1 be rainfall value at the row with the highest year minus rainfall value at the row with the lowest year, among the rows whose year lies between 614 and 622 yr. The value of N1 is 2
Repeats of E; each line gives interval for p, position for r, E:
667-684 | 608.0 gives 1.29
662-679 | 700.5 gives 1.31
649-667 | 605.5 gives 1.32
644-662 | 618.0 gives 1.31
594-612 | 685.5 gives 0.82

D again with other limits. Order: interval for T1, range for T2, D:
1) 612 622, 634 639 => -0.21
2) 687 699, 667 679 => -0.03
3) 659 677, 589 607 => 0.02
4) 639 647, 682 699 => -0.17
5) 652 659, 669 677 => -0.11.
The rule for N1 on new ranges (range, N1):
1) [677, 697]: 32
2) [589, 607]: 4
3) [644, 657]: -19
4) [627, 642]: -23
